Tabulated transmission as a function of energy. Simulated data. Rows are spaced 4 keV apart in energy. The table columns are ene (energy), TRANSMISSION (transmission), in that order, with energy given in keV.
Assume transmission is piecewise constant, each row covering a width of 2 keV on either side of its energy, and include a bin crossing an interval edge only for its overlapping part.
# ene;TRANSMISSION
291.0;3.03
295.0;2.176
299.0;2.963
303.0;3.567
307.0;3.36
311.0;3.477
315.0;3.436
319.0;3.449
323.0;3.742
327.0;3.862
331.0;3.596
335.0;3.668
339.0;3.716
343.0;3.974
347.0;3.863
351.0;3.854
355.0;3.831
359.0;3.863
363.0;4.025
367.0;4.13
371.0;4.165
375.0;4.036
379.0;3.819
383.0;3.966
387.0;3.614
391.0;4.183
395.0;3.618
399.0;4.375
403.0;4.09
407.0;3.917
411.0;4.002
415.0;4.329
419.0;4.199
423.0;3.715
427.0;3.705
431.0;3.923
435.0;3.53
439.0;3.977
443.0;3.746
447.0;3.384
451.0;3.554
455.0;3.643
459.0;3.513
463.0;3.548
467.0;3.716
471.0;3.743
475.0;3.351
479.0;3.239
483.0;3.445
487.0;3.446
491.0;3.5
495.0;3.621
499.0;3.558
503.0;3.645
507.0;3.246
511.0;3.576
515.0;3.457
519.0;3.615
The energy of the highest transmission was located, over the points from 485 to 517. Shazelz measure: 503.0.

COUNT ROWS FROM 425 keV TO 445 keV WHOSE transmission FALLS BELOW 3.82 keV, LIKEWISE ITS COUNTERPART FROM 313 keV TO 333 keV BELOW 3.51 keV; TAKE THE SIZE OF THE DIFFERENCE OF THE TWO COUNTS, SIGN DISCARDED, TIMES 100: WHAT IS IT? 100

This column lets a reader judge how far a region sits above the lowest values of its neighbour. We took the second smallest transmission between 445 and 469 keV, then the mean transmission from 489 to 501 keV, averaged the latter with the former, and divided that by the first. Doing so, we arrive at 1.01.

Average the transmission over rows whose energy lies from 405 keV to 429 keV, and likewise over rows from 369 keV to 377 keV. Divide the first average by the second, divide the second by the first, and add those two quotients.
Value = 2.00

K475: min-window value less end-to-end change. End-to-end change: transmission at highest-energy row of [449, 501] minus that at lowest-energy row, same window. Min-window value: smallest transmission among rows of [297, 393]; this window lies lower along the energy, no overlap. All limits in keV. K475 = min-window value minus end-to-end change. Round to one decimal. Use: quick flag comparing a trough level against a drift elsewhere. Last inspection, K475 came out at 3.0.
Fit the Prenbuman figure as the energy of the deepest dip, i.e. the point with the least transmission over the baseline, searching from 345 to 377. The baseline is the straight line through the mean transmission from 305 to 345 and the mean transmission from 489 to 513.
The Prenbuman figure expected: 355.0 keV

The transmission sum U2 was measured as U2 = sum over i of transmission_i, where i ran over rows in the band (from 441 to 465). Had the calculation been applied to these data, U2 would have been 21.4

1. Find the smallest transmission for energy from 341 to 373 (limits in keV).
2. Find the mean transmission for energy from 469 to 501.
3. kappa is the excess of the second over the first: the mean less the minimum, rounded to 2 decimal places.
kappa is -0.34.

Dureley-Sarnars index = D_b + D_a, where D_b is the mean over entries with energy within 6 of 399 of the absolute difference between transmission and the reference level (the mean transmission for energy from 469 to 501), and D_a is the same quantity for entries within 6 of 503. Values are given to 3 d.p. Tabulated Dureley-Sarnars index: 0.696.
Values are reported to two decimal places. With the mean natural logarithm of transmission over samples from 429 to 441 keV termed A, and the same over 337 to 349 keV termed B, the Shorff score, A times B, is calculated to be 1.80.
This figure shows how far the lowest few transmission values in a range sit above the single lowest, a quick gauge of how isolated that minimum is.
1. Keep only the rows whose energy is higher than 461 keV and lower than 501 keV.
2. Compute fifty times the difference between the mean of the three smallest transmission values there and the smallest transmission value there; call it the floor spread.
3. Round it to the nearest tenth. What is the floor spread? 5.3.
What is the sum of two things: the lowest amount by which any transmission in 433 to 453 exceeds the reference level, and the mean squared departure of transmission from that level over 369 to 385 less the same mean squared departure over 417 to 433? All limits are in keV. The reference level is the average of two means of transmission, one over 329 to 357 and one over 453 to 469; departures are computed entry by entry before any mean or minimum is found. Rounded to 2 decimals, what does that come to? -0.28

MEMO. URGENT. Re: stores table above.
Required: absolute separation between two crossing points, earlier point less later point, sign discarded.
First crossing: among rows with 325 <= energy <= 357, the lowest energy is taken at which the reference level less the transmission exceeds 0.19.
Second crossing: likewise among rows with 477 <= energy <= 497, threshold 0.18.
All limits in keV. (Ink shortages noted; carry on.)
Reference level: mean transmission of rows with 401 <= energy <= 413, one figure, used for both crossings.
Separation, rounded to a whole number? 148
